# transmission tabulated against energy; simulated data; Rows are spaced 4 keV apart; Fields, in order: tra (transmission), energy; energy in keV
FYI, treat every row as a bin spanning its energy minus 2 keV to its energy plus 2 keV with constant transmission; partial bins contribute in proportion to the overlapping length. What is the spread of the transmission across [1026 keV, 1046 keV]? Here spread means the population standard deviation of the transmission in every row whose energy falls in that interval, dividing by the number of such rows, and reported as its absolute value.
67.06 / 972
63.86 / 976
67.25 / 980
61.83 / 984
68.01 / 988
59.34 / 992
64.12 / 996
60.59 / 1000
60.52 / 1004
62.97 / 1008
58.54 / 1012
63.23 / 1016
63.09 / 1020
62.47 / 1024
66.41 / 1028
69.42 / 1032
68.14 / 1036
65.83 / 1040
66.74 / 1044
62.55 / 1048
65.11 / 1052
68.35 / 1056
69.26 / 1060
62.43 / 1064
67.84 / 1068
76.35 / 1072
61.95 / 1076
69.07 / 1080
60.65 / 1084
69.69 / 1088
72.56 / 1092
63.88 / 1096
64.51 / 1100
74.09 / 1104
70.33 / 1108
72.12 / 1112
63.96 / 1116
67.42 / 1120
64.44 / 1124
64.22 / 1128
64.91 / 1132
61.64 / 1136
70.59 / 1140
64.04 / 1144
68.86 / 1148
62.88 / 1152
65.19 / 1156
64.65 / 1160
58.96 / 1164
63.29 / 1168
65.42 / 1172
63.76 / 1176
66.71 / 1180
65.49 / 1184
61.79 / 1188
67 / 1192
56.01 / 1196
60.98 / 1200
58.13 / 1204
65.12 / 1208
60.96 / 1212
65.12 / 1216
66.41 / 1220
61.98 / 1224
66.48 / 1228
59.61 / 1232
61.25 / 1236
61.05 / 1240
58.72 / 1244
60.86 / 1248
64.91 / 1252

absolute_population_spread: 1.3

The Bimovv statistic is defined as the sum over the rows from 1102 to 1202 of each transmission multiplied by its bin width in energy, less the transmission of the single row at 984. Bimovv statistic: 6453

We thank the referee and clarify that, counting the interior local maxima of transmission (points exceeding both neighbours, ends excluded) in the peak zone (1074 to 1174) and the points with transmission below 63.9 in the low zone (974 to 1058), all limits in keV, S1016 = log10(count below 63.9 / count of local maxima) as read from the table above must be 0.09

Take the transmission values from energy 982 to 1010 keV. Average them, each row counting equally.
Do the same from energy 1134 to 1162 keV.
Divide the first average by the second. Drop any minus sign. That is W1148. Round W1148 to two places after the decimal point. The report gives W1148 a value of 0.96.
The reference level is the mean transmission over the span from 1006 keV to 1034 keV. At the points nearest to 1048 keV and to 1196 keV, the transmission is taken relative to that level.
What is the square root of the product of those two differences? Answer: 3.0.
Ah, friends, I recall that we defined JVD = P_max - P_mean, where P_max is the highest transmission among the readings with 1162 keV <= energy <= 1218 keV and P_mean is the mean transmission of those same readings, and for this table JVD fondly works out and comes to 4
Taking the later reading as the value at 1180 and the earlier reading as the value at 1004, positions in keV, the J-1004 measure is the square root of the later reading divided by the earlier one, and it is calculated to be 1.05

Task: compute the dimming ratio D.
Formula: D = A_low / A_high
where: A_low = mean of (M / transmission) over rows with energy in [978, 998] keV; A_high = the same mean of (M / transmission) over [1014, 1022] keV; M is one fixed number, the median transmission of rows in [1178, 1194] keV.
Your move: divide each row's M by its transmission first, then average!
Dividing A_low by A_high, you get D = 0.99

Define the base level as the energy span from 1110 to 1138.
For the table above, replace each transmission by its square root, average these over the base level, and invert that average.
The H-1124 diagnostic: 0.124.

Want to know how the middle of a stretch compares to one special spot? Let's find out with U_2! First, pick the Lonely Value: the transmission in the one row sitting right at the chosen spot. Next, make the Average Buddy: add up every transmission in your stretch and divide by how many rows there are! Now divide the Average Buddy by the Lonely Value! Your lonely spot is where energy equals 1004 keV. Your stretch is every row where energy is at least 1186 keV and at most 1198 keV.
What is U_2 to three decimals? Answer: 1.018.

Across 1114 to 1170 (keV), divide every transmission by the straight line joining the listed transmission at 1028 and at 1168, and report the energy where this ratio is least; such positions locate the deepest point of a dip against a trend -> 1164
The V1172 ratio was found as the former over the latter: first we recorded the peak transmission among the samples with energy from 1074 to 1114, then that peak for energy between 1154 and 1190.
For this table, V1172 1.11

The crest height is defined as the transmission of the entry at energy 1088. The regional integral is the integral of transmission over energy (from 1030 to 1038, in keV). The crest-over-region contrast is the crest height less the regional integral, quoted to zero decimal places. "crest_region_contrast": -481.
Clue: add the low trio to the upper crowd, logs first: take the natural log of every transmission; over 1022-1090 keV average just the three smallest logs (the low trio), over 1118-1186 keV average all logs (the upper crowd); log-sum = 8.29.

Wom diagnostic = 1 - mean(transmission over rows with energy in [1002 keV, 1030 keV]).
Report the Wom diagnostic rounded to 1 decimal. -61.5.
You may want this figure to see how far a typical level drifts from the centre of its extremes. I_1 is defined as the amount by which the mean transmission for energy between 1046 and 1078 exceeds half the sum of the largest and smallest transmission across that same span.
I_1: -2.4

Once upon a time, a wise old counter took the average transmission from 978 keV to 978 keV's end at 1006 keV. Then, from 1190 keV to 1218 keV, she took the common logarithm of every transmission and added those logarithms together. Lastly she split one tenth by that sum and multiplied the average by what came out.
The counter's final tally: 0.503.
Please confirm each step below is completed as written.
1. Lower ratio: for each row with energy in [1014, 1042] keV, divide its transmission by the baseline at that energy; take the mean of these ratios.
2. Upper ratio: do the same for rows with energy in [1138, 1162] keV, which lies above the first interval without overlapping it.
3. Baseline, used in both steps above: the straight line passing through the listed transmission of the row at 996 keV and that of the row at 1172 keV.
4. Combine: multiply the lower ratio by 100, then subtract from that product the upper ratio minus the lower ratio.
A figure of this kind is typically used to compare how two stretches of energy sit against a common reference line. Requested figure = 102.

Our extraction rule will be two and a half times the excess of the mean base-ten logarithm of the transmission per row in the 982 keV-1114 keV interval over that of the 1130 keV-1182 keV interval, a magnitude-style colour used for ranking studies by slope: 0.02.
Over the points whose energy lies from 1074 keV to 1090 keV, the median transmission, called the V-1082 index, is 65.5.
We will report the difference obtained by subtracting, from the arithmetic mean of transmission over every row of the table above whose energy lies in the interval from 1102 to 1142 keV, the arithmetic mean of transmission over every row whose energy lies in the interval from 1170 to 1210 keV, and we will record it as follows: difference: 4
